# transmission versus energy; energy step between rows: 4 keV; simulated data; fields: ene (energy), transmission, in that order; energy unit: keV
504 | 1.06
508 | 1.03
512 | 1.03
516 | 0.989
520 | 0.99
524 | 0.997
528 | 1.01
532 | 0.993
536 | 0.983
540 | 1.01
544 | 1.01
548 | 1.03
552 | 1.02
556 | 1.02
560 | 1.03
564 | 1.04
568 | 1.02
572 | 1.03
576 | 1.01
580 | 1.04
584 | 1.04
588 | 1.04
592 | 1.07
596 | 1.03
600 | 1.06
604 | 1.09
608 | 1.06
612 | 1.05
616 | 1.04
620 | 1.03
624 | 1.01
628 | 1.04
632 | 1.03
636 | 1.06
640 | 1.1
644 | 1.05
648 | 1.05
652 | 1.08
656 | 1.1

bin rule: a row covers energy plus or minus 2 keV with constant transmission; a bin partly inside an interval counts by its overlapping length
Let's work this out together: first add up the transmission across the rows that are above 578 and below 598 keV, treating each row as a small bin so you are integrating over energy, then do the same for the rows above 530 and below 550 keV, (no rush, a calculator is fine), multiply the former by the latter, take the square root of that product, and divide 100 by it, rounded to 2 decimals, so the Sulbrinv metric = 4.88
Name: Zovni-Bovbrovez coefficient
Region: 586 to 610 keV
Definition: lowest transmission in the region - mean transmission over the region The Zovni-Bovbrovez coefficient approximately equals -0.028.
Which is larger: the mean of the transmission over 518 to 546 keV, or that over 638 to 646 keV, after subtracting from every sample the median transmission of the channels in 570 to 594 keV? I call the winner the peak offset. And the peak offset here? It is 0.035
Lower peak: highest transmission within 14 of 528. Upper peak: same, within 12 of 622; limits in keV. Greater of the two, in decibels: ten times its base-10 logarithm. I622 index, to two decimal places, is 0.21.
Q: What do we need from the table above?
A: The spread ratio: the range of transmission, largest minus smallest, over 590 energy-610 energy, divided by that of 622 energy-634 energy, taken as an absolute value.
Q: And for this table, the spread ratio 2.0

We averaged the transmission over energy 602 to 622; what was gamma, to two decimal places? 1.05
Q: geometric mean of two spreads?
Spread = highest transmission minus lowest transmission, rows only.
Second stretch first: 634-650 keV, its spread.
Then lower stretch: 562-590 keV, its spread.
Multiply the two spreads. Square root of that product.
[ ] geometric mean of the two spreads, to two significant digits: 0.039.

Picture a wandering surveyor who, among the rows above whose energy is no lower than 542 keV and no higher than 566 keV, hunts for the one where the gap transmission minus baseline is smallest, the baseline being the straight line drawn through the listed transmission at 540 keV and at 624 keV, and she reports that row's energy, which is 544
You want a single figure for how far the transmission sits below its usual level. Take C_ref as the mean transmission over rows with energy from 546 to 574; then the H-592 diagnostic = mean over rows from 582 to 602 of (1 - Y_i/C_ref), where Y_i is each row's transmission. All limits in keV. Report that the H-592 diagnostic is -0.020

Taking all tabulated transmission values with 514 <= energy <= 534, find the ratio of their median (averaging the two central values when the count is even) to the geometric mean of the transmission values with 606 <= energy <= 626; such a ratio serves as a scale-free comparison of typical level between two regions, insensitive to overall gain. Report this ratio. 0.96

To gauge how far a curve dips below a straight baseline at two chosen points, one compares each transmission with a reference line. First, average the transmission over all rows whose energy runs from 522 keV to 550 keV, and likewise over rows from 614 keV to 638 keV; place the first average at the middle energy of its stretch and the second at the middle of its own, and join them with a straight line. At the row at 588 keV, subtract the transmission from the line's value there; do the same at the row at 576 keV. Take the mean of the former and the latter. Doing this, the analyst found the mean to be -0.005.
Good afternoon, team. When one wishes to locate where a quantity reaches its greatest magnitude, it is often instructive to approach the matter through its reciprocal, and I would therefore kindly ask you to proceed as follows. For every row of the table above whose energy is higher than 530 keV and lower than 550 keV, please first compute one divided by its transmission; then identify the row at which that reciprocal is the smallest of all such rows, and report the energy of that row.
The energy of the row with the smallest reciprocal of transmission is 548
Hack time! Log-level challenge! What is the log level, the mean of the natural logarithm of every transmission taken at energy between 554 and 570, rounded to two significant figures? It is 0.027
